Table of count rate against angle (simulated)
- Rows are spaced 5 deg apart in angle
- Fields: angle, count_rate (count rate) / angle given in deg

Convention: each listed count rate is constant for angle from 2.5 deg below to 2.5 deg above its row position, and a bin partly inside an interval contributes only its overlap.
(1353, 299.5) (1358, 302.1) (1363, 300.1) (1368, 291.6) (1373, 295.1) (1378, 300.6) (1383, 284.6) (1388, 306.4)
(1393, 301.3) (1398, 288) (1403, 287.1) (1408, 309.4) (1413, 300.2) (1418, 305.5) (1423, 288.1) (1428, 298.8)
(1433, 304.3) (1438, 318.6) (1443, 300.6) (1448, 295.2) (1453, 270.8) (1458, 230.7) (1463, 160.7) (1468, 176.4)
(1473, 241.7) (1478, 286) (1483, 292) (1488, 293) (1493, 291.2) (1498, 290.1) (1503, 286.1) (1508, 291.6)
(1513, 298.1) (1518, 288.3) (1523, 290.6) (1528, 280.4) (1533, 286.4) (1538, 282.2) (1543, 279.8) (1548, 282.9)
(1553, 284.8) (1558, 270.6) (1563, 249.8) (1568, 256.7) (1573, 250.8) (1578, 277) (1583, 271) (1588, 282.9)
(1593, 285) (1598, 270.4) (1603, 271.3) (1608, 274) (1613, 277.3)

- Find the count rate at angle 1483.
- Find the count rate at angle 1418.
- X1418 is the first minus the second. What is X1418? -13.5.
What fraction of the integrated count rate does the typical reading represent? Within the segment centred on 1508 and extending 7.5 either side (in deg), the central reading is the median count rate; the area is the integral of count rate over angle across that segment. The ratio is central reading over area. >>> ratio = 0.067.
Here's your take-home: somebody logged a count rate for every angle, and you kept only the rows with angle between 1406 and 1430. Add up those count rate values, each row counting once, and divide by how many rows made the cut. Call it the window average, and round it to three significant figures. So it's 300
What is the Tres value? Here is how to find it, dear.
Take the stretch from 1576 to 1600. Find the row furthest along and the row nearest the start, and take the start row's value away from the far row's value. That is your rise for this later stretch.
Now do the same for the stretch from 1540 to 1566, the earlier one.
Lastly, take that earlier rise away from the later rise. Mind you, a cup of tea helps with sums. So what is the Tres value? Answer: 23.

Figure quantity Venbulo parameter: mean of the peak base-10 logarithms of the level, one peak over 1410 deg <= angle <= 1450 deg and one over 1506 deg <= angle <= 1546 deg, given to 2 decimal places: 2.49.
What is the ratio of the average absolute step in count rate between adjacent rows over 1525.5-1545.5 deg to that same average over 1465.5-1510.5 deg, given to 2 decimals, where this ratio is 0.26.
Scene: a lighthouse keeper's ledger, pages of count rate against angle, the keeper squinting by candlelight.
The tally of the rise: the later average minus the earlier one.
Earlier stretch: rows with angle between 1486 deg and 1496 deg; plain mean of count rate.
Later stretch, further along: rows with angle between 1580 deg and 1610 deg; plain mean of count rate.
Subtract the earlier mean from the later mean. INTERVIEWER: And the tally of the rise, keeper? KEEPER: -16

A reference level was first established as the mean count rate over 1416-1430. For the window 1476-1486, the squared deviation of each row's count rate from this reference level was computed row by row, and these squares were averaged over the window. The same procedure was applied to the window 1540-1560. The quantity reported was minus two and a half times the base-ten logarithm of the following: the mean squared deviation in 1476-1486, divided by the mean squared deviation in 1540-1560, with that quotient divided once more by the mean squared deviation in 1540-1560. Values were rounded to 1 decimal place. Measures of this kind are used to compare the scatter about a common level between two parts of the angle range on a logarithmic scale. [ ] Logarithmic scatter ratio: 8.0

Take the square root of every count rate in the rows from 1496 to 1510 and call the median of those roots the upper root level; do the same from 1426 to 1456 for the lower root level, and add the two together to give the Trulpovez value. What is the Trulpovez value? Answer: 34.3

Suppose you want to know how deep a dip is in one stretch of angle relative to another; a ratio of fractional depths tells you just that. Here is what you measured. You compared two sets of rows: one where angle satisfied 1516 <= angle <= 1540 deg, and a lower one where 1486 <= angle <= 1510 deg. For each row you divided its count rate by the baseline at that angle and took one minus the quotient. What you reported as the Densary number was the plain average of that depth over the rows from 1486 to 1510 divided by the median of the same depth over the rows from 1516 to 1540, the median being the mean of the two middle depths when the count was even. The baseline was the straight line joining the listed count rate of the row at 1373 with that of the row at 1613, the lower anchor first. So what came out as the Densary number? 1.4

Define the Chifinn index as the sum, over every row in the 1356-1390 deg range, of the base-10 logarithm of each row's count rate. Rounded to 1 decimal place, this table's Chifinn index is 17.3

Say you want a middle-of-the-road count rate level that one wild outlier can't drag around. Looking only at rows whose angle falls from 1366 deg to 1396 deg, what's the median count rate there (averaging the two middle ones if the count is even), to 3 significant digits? 298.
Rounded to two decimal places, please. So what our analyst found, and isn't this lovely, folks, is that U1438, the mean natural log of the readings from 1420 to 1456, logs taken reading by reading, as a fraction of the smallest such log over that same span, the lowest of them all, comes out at 1.02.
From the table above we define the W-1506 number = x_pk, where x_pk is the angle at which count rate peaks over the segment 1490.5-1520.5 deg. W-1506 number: 1513 deg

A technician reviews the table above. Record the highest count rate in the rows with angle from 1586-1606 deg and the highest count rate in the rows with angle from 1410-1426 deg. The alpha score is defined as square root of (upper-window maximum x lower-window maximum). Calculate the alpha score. 295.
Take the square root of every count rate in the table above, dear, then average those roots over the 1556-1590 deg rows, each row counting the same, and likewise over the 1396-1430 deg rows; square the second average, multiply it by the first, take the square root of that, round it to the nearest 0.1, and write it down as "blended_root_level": 69.5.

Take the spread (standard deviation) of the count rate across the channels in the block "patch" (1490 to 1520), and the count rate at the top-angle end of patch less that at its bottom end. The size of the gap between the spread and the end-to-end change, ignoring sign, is 7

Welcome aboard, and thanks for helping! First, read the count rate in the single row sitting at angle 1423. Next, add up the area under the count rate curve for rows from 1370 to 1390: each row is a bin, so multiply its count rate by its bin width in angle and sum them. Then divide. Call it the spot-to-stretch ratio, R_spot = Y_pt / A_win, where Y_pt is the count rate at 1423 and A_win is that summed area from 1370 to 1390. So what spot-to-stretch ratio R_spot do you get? 0.0486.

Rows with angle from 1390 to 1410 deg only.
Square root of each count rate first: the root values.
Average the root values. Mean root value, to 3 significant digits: 17.2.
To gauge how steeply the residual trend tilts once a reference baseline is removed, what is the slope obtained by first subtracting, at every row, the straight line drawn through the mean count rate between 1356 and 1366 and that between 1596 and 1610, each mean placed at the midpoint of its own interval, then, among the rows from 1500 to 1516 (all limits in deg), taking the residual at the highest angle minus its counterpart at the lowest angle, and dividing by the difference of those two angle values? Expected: 1.3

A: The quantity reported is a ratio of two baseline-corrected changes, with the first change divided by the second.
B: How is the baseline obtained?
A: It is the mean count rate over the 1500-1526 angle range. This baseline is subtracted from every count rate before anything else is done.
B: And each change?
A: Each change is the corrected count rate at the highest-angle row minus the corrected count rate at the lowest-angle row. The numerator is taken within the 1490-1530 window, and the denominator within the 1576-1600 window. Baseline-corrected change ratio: 1.6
